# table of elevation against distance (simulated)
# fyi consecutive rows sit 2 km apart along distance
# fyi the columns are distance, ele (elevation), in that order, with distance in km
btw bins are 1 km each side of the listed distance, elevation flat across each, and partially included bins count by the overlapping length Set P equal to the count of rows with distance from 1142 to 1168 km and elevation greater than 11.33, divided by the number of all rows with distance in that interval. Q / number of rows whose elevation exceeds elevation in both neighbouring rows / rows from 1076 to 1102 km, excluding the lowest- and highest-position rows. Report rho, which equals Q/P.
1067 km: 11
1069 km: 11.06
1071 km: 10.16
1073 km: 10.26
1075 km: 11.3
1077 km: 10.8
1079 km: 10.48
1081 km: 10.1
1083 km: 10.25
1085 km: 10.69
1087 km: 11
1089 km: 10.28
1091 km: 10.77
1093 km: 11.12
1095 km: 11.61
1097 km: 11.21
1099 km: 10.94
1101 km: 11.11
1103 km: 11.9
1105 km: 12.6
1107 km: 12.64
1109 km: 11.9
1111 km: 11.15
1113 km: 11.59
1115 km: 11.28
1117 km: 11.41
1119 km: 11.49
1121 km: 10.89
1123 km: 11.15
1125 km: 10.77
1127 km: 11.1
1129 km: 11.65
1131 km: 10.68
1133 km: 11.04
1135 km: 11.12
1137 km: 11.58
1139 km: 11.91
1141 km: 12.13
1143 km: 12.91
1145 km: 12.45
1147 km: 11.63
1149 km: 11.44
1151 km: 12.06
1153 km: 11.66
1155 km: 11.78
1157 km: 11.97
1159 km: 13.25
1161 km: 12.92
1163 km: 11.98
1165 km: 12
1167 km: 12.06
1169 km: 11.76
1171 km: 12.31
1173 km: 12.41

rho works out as 2.0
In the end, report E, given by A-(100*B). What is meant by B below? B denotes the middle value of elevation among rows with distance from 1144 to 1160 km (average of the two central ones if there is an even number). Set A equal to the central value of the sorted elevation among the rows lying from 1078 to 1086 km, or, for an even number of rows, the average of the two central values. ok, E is -1177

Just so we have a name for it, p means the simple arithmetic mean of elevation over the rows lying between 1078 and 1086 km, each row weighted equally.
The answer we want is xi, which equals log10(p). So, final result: 1.02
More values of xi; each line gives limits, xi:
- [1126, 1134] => 1.05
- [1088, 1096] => 1.04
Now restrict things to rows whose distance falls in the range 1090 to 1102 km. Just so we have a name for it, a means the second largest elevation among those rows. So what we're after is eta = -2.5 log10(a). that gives -2.62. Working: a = 11.21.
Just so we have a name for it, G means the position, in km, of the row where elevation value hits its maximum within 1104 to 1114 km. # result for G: 1107 km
